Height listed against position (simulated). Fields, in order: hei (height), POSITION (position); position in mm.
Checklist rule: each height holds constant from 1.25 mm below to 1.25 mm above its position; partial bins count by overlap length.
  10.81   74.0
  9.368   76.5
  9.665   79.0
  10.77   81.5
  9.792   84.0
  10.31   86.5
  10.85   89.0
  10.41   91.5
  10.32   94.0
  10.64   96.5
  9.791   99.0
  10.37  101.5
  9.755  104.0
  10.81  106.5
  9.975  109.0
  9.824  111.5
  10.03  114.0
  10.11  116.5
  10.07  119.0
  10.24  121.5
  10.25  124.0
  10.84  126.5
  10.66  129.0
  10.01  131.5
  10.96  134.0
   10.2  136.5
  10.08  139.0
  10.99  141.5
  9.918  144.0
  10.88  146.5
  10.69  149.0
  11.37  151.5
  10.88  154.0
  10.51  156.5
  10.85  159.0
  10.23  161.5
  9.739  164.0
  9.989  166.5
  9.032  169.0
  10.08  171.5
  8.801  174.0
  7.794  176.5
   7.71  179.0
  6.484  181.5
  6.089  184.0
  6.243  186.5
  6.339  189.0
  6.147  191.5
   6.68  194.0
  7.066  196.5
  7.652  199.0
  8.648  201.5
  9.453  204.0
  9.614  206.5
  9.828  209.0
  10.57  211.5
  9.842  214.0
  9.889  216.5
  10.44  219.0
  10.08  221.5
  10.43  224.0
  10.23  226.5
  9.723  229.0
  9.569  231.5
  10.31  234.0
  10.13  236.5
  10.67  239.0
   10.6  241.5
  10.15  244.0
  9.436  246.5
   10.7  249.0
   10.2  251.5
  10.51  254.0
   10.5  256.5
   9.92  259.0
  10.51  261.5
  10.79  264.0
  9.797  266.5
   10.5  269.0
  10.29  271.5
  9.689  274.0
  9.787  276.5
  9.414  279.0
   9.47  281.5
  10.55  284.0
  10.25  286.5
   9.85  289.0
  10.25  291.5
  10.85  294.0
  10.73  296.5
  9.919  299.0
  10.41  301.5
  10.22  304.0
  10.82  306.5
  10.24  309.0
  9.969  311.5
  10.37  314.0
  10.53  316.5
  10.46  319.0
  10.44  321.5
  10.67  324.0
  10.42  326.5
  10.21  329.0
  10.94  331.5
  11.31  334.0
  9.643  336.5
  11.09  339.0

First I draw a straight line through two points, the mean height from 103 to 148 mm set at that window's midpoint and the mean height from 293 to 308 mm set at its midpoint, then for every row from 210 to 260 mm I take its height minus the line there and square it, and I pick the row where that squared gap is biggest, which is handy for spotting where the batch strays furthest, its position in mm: 246.5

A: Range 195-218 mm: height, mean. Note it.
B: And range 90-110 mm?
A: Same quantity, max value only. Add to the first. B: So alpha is 20.0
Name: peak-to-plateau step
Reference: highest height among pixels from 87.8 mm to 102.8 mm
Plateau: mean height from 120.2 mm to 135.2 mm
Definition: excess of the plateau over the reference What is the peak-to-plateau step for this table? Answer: -0.36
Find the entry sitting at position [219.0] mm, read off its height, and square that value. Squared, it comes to 109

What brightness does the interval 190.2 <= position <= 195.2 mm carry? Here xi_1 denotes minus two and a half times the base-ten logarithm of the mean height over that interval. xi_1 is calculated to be -2.02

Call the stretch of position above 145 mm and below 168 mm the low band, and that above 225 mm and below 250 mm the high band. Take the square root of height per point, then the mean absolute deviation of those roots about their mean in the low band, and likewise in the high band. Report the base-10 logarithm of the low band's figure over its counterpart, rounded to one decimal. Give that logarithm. 0.1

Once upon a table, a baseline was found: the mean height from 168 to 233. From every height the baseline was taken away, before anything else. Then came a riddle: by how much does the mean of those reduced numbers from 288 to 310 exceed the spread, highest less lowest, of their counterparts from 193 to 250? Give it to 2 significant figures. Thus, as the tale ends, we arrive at -2.3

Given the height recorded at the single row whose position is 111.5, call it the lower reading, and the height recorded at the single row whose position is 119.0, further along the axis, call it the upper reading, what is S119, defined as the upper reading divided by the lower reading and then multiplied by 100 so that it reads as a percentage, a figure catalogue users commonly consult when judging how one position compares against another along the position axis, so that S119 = 103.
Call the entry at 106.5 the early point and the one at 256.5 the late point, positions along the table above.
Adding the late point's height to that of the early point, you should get 21.3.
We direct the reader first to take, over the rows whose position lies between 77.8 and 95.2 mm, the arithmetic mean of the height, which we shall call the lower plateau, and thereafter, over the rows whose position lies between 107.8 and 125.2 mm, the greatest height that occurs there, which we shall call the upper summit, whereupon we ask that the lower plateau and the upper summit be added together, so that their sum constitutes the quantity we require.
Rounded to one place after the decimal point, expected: 20.6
